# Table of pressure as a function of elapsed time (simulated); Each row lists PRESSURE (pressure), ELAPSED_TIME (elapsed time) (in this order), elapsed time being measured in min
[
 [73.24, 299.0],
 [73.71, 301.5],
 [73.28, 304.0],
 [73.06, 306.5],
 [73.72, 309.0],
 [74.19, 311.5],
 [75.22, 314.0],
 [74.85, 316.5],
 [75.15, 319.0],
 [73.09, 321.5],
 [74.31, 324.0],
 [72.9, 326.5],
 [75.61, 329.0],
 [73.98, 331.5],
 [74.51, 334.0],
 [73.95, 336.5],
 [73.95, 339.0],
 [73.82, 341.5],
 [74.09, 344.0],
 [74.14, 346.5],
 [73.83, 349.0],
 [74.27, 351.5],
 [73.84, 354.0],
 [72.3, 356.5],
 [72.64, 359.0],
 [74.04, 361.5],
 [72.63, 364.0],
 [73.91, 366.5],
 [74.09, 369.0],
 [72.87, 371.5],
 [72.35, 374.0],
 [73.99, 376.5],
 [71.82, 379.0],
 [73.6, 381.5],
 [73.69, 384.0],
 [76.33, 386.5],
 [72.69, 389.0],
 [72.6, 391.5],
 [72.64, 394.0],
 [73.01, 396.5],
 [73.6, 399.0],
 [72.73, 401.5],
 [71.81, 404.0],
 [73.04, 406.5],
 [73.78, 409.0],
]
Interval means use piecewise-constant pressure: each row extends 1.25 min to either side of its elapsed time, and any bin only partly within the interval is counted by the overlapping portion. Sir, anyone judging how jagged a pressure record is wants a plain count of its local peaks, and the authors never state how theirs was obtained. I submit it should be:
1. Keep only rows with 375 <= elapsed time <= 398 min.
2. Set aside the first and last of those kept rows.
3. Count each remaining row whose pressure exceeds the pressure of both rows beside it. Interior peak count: 1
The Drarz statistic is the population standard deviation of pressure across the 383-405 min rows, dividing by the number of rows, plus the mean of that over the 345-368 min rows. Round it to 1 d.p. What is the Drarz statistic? 74.7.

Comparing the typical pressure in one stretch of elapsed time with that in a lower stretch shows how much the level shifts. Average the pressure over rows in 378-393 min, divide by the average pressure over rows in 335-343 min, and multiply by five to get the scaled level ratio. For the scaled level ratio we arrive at 4.97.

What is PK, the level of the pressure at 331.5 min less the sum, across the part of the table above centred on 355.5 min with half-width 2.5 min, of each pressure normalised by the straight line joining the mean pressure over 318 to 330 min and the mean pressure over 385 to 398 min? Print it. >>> 72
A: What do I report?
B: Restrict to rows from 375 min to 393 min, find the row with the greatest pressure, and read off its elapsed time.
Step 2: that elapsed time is 386.5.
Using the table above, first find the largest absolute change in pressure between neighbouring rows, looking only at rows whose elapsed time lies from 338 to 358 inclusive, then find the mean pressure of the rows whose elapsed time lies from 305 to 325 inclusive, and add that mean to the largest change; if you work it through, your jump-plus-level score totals 75.7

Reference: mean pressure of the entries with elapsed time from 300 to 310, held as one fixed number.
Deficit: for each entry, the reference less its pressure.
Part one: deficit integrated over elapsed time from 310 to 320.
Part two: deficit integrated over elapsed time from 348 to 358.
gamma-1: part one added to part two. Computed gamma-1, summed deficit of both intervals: -15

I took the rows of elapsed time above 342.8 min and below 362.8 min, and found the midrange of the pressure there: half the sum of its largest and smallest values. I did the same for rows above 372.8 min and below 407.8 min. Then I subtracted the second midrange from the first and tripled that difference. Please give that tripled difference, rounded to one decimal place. -2.4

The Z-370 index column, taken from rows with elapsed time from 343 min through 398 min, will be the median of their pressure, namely 73.6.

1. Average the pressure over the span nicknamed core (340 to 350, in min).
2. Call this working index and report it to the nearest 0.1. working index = 74.0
